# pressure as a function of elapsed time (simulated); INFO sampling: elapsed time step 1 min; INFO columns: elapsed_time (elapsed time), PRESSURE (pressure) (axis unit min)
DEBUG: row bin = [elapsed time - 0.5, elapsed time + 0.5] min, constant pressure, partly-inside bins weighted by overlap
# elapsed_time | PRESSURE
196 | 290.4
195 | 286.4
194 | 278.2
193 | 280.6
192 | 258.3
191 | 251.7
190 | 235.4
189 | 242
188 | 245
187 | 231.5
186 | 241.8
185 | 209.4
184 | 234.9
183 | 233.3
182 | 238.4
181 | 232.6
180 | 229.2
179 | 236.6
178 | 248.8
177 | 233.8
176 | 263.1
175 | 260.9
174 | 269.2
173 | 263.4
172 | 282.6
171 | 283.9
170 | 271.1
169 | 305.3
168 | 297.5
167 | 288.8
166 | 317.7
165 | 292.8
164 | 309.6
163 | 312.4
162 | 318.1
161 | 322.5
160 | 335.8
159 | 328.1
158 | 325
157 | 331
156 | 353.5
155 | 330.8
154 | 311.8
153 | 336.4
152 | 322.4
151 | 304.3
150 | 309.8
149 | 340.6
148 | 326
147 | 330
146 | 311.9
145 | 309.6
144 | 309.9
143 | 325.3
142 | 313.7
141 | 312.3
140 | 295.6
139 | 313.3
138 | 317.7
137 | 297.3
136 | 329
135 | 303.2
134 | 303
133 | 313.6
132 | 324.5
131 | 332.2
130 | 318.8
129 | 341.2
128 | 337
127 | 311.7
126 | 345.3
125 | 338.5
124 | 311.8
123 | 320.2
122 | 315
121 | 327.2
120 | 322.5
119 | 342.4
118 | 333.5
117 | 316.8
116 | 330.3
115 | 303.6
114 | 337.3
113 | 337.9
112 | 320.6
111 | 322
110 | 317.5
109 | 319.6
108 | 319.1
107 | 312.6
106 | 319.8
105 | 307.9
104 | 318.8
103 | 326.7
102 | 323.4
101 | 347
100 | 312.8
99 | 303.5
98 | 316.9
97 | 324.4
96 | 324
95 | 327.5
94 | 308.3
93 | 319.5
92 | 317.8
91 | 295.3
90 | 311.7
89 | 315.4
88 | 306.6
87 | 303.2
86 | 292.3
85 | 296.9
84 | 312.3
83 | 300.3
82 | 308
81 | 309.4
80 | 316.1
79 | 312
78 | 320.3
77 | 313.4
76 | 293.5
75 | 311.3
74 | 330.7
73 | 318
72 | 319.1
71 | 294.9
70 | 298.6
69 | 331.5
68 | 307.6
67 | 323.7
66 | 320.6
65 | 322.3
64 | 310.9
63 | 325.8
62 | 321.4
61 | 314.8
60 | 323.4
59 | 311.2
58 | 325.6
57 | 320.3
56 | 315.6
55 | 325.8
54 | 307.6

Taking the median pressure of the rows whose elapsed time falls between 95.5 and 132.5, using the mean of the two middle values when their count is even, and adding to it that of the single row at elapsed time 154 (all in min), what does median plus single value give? 634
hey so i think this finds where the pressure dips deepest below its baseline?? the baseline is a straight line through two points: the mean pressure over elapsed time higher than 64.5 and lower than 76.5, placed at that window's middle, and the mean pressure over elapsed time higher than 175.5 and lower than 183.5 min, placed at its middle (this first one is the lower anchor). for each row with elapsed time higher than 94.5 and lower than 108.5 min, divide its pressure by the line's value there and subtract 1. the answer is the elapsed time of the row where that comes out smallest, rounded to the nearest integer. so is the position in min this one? 99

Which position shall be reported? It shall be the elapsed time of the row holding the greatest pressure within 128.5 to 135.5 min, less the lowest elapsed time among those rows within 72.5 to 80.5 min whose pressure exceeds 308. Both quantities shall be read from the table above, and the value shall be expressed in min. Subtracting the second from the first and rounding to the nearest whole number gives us 56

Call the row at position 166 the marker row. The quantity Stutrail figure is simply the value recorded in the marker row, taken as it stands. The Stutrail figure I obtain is 317.7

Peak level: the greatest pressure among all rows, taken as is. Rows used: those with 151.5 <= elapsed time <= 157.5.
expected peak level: 353.5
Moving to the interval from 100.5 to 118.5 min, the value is 347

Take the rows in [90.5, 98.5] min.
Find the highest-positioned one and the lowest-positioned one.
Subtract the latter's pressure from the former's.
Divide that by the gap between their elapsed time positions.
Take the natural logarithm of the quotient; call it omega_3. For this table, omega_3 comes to 1.1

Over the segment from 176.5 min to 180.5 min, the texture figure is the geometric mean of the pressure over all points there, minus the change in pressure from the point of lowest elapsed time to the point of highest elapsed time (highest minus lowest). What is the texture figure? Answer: 242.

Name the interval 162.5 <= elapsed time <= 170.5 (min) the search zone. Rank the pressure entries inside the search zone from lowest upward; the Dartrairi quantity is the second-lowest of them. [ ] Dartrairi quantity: 288.8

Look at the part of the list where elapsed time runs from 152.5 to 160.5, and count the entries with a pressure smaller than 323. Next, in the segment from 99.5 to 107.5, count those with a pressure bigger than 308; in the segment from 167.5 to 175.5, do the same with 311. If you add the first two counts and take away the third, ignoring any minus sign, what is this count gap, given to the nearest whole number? 8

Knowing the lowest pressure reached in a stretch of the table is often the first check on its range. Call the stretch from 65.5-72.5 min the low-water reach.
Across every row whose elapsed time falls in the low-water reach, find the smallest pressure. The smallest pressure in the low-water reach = 294.9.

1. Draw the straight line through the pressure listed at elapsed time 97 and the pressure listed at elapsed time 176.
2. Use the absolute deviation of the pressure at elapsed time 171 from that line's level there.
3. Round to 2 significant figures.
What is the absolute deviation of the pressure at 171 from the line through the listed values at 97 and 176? 17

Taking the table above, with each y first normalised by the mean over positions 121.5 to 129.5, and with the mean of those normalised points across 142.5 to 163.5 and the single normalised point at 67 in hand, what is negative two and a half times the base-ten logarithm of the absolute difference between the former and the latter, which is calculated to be 8.6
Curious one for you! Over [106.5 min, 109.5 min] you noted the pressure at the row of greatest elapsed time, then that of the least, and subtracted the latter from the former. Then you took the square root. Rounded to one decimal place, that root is 2.6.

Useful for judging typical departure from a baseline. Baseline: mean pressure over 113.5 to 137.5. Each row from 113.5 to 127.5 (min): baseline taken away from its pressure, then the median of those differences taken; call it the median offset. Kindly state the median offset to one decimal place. 1.7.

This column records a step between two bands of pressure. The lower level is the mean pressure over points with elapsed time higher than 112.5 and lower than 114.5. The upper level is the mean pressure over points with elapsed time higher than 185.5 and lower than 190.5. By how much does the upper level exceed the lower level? -98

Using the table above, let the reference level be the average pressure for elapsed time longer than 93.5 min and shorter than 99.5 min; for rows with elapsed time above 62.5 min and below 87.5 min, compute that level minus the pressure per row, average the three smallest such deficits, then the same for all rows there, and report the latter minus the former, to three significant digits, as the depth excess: 17.6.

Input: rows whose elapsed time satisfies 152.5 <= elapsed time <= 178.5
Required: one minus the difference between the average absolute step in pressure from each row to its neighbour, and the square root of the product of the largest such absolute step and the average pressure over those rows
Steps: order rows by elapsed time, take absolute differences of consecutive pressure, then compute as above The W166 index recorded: 88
